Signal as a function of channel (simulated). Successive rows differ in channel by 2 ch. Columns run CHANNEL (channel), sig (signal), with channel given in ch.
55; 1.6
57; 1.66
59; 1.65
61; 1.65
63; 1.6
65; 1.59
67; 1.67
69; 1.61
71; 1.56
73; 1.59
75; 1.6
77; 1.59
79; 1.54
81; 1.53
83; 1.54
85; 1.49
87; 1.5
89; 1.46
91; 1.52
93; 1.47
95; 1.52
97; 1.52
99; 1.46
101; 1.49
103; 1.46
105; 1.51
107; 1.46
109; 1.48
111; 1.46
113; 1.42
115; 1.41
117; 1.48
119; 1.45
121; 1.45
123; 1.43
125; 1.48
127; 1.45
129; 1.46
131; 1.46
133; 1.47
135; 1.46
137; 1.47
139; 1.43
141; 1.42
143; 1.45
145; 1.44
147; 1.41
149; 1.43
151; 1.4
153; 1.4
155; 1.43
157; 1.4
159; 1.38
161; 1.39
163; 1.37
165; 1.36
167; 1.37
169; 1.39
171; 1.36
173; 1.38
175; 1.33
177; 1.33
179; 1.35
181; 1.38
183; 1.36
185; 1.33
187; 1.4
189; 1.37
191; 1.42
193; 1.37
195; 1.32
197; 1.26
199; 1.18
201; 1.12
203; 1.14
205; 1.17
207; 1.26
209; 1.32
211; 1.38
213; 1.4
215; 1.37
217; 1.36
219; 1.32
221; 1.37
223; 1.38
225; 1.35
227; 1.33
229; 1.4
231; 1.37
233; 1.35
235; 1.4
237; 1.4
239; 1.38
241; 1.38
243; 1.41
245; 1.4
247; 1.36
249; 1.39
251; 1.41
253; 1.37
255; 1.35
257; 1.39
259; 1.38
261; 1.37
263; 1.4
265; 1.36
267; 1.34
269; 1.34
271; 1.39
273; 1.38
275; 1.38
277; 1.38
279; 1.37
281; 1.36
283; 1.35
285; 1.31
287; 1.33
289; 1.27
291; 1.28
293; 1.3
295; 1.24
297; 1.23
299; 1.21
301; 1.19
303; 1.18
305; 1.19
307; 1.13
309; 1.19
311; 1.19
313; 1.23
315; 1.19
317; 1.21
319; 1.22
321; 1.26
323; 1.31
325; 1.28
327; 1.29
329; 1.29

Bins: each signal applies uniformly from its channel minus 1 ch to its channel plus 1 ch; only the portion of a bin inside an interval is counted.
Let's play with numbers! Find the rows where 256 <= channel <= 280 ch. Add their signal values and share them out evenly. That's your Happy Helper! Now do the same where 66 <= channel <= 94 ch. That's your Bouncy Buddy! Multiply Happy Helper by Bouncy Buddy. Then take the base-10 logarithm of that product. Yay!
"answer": 0.33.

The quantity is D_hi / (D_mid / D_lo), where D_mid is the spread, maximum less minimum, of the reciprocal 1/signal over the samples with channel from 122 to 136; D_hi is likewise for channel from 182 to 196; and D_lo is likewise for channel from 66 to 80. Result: 0.114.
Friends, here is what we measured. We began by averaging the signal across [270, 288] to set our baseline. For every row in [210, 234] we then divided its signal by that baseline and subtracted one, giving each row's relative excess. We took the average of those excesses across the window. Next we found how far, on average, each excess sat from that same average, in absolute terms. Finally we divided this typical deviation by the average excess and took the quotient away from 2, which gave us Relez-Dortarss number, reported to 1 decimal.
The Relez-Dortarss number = -2.9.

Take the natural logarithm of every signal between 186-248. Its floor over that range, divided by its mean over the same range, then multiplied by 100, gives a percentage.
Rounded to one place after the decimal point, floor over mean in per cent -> 39.3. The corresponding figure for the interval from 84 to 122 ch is 88.6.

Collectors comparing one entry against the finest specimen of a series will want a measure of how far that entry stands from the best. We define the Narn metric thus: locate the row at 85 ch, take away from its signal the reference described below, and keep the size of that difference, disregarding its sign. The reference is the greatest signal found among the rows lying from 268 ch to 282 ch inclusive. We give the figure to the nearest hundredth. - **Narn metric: 0.10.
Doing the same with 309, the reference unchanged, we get 0.20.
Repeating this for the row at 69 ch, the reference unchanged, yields 0.22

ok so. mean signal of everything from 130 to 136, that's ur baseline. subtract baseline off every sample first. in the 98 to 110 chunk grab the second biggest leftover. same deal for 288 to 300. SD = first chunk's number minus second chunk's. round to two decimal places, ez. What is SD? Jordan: 0.21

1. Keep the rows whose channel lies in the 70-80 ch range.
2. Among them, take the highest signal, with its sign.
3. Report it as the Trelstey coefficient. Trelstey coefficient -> 1.6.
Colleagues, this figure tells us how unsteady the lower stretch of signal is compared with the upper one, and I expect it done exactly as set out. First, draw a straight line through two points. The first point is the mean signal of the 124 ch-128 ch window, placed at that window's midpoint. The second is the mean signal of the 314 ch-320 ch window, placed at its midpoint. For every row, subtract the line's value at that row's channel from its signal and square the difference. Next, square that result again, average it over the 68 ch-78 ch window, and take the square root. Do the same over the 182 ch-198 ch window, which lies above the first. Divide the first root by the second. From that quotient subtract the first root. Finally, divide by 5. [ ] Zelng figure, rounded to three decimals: 0.154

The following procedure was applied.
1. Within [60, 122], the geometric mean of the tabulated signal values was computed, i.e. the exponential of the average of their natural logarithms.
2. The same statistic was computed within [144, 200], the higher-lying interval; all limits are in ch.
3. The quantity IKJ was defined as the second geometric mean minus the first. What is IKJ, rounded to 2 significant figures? -0.15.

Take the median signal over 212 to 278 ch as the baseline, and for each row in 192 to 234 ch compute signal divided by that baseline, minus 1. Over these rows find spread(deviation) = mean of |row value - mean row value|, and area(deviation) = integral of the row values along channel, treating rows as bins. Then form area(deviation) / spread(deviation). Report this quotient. -42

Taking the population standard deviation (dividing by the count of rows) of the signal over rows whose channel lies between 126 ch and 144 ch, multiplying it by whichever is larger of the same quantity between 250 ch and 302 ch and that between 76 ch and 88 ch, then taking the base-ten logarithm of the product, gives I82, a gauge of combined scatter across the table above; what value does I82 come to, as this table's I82 -3.0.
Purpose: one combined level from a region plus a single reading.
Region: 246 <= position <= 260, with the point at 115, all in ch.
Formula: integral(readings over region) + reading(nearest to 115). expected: 21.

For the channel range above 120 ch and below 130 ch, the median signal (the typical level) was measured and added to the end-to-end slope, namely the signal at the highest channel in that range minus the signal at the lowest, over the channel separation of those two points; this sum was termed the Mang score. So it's 1.45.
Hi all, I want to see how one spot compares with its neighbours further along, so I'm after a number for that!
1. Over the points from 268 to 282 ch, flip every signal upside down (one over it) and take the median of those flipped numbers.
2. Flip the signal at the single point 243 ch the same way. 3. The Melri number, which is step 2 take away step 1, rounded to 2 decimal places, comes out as -0.02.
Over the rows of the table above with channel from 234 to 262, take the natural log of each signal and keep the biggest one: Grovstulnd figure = 0.344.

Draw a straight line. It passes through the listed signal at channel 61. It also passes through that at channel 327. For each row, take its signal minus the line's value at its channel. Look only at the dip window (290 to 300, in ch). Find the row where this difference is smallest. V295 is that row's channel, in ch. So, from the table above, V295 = 299 ch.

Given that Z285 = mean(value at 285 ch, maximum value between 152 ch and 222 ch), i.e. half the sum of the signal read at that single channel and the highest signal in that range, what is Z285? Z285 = 1.37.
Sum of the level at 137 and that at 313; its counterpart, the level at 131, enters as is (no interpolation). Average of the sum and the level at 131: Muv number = 2.08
